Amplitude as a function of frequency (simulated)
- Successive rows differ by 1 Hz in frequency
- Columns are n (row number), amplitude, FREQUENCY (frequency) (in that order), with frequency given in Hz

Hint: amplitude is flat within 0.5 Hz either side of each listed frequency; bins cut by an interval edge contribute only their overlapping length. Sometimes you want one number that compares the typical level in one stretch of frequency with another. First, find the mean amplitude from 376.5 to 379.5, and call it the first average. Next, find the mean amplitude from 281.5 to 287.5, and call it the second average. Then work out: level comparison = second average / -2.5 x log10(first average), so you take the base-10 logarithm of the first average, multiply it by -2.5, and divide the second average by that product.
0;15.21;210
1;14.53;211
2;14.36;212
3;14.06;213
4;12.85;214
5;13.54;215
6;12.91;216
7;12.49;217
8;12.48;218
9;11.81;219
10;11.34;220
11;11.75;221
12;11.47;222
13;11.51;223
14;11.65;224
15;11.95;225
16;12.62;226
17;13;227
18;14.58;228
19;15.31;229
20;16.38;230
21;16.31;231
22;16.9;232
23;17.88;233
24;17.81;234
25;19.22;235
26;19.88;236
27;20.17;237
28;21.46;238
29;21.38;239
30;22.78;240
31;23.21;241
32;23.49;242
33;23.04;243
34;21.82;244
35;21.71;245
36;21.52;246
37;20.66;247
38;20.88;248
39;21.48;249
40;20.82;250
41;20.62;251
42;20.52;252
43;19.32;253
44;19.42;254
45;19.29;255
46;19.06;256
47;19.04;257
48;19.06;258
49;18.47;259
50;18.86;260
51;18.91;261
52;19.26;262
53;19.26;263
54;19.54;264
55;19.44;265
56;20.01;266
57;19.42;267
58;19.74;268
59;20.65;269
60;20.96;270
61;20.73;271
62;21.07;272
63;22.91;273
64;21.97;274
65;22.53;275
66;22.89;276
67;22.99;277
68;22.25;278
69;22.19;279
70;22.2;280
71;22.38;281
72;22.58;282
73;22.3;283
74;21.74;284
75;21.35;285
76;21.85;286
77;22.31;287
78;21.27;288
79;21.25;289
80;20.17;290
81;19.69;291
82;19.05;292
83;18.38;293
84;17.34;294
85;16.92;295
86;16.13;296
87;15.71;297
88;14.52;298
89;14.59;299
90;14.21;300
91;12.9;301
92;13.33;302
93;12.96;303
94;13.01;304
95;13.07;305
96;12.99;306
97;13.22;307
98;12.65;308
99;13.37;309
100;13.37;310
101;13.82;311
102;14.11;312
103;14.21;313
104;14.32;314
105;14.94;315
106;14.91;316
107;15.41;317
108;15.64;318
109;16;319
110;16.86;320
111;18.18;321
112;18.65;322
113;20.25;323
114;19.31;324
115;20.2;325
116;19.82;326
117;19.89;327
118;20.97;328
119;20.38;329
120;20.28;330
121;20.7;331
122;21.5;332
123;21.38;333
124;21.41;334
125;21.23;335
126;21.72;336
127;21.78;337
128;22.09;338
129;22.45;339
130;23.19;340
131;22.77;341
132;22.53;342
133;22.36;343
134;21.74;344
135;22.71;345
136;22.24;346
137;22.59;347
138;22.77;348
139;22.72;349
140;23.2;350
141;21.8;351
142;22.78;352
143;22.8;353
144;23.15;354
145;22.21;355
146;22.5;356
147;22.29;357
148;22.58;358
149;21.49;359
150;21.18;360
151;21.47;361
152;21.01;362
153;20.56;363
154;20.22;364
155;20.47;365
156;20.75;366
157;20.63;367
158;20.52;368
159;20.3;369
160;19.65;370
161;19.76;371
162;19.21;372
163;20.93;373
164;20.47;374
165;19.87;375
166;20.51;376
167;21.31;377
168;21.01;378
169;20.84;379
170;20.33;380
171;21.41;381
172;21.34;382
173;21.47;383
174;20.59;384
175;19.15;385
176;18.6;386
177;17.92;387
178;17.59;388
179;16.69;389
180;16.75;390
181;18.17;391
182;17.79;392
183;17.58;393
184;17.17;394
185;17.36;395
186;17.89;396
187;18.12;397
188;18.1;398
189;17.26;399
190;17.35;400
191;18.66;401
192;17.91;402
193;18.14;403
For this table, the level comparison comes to -6.7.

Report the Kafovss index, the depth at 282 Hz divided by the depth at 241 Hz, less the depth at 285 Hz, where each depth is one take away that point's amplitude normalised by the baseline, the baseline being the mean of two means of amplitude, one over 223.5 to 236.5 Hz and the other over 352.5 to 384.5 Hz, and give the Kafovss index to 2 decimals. 1.03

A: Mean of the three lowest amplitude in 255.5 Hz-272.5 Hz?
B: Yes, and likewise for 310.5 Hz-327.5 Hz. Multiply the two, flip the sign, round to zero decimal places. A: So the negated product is -263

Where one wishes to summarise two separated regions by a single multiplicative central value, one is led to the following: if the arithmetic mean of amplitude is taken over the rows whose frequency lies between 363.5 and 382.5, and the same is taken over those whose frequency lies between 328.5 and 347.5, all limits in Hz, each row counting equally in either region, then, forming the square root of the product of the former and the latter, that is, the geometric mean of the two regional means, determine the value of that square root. 21.2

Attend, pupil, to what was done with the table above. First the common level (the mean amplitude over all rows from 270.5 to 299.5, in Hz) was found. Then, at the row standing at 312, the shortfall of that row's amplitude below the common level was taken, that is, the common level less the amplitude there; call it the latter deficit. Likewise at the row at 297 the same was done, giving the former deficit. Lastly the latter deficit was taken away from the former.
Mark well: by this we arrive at -2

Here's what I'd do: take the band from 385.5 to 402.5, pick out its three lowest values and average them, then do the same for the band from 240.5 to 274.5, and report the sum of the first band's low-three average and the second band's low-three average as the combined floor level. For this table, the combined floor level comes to 35.6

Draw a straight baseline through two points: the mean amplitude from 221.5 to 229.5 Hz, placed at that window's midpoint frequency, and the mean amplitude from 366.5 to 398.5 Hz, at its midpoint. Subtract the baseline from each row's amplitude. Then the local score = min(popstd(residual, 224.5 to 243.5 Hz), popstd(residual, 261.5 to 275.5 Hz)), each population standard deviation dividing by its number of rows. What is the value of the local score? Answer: 1.0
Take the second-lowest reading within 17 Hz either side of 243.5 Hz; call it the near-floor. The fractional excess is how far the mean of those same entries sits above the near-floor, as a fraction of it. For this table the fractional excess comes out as 0.34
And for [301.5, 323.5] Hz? 0.14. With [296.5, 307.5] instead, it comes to 0.06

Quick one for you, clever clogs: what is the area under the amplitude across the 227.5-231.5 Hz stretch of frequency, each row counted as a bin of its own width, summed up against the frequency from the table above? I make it 63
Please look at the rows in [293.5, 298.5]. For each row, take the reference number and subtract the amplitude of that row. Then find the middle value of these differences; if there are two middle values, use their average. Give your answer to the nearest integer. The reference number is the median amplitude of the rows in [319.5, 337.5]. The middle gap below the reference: 4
